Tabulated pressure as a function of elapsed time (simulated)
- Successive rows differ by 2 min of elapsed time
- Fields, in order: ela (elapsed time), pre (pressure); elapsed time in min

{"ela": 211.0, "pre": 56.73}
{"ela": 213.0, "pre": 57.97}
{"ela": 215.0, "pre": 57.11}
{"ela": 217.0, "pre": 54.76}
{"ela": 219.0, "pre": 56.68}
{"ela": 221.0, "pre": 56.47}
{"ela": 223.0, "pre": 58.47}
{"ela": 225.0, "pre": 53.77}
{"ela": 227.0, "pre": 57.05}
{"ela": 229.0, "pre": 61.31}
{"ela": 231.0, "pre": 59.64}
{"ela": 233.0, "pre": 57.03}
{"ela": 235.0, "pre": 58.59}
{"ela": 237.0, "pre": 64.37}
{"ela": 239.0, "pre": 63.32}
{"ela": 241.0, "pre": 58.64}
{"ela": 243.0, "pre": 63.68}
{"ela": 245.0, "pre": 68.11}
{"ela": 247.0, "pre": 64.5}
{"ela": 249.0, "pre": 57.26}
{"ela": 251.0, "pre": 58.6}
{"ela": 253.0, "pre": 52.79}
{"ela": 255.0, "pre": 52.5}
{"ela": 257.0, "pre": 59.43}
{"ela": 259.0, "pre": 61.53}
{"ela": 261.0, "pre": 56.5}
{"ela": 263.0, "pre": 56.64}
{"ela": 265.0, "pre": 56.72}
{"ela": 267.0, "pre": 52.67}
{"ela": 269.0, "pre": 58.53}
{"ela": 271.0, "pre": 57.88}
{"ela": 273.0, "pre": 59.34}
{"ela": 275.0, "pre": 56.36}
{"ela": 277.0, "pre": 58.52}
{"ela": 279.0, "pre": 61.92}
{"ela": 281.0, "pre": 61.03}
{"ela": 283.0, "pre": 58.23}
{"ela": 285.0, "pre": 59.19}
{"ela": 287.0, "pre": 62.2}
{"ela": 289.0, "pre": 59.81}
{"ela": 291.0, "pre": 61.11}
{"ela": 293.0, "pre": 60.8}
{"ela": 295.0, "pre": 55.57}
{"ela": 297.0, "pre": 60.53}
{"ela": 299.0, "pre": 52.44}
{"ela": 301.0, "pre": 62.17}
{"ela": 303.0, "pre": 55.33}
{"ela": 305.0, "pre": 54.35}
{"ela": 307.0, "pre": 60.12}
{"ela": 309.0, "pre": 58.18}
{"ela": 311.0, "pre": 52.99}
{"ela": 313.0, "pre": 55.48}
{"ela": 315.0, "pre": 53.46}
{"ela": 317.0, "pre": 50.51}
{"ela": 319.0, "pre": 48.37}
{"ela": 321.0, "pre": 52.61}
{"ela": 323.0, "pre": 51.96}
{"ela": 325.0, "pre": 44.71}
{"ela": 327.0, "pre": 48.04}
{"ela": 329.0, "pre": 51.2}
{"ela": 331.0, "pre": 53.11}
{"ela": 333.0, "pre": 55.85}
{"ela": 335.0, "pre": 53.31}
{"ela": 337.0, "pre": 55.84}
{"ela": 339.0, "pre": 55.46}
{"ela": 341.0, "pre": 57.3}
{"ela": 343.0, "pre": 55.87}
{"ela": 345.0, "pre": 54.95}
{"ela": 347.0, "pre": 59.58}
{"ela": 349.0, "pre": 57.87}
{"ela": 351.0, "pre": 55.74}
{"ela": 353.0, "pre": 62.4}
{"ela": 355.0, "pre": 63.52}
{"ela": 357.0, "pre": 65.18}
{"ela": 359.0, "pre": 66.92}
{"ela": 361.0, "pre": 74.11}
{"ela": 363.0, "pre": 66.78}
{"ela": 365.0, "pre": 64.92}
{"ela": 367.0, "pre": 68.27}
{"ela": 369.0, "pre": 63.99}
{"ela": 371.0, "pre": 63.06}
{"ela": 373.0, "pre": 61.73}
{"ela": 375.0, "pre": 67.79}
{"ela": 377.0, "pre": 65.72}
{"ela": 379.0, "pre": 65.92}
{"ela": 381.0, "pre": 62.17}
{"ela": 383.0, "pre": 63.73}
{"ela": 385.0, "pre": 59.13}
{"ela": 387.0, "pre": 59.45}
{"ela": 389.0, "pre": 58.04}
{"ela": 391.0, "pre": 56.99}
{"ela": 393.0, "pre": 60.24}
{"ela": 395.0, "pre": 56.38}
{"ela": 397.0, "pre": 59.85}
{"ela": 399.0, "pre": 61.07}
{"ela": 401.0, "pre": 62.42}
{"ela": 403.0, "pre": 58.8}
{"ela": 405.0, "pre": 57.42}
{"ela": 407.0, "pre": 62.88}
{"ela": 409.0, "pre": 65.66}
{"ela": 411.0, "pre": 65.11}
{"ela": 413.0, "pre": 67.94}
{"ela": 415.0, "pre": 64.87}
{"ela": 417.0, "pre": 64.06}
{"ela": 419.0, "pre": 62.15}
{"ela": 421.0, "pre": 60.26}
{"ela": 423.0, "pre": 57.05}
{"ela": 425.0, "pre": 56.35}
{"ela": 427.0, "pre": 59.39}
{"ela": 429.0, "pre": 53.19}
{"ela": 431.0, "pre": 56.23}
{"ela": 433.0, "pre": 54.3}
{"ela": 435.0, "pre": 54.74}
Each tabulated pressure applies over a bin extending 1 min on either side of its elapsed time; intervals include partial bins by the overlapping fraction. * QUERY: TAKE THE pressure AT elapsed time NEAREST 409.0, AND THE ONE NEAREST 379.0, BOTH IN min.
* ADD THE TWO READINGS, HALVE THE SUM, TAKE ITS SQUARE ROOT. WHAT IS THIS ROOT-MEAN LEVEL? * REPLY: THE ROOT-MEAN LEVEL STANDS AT 8.11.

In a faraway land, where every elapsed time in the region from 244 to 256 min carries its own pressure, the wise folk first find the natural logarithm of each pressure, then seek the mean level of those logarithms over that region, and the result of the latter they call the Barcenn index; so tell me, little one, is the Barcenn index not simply 4.072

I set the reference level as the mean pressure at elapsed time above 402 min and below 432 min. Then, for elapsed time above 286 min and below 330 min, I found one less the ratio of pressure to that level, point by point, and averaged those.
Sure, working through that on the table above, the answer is 0.093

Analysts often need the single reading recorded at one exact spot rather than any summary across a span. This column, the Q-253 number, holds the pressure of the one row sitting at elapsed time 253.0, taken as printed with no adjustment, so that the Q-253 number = 52.79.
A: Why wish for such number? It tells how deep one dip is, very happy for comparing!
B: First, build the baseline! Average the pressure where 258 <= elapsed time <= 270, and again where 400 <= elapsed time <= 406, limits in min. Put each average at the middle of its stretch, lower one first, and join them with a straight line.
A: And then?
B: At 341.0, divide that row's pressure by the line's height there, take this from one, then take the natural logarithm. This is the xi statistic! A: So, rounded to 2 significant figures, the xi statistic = -3.9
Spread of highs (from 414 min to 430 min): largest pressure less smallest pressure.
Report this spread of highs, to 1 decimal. 11.7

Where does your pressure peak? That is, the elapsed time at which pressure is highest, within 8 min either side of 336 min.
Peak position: 341.0 min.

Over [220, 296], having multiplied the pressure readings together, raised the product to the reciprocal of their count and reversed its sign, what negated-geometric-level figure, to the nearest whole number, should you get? -59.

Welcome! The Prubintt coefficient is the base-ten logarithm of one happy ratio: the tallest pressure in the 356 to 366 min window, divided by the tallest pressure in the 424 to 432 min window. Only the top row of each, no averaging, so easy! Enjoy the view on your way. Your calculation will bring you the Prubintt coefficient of 0.096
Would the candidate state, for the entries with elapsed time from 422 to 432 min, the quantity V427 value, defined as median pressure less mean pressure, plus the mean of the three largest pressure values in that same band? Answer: 58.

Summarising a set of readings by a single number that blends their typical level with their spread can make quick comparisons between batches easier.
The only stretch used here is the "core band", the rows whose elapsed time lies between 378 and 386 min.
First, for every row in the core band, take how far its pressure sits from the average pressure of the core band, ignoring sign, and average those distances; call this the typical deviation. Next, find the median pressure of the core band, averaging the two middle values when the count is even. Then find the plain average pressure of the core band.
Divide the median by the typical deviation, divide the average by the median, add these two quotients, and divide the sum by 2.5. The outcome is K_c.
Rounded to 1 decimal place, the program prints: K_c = 12.5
